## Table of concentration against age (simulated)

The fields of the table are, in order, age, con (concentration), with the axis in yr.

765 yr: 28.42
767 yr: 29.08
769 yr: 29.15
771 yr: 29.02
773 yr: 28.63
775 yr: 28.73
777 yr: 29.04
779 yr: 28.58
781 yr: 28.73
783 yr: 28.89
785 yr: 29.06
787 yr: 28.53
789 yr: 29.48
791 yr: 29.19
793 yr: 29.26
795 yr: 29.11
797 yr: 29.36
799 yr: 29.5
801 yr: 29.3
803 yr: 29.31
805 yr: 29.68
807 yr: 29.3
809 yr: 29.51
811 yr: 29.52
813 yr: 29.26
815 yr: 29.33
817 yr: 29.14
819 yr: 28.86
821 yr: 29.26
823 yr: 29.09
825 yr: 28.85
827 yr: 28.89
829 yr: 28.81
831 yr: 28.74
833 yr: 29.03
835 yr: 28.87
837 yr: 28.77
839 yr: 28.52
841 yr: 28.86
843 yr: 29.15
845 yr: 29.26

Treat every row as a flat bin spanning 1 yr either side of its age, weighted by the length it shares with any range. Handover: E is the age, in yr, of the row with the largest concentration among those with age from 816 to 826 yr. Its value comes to 821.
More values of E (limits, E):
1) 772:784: 777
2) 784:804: 799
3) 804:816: 805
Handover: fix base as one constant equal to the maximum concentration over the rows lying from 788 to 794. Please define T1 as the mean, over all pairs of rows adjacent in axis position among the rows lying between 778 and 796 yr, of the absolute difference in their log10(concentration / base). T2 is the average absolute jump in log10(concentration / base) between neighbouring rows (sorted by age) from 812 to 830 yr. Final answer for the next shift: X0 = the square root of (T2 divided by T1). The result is 0.77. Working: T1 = 0.0046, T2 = 0.0027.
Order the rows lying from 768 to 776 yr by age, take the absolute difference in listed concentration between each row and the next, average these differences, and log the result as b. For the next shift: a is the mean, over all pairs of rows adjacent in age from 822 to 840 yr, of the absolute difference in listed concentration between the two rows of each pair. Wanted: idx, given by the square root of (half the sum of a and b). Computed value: 0.42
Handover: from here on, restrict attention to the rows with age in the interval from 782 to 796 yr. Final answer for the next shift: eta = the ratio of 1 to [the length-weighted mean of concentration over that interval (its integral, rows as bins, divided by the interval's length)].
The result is 0.0344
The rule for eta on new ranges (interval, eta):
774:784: 0.0347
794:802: 0.0341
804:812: 0.0339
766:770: 0.0343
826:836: 0.0346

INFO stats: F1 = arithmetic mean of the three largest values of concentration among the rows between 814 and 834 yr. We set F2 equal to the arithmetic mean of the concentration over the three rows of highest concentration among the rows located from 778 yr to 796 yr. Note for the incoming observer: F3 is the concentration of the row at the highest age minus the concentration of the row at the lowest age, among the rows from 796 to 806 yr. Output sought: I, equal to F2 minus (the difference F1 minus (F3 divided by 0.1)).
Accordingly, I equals 3.3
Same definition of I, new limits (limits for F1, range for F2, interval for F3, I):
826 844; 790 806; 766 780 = -4.5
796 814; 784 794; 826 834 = 1.1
